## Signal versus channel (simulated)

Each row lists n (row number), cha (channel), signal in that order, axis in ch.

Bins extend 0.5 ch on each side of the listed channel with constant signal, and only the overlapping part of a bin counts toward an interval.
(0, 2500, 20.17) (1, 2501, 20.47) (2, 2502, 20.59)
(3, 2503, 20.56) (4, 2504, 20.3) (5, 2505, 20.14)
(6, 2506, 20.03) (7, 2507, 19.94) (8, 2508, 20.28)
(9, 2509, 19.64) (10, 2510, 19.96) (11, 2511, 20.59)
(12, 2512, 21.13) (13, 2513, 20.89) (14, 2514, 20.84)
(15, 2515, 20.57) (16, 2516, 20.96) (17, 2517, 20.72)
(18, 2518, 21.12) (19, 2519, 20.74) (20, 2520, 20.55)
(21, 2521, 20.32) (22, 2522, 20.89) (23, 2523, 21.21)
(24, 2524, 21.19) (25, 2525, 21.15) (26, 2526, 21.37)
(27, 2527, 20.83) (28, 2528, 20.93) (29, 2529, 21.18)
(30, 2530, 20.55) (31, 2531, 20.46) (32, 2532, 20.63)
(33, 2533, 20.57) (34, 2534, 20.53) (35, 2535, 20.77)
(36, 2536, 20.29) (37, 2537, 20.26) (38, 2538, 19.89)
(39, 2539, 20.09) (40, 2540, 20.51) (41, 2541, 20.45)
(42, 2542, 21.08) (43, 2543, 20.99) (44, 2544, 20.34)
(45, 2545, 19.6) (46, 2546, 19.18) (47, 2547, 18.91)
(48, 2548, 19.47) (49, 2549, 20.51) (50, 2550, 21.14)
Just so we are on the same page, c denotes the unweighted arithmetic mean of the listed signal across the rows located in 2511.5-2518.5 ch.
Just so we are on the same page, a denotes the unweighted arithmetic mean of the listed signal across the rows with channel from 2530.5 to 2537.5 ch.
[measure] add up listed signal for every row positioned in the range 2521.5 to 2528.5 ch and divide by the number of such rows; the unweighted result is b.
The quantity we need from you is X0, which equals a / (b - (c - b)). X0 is 0.96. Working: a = 20.5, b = 21.1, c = 20.9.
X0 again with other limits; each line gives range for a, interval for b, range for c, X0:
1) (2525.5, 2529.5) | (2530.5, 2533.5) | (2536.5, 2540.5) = 1.01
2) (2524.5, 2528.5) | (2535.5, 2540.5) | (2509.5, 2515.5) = 1.07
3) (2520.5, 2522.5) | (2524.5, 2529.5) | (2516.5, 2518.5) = 0.97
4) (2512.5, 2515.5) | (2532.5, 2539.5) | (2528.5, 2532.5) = 1.04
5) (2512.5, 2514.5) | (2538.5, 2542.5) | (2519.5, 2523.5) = 1.03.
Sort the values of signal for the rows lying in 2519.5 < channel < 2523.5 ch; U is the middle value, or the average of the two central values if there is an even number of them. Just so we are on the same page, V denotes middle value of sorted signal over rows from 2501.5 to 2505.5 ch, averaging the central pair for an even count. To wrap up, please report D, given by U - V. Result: 0.29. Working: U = 20.7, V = 20.4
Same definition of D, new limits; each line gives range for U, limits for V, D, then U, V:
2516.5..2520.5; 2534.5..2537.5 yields 0.44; 20.7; 20.3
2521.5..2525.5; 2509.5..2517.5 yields 0.39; 21.2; 20.8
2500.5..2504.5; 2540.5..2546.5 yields 0.12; 20.5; 20.4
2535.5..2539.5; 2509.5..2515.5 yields -0.54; 20.2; 20.7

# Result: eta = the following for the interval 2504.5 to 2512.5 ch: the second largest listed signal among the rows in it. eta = 20.59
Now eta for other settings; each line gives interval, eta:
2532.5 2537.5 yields 20.57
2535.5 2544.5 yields 20.99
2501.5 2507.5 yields 20.56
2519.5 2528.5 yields 21.21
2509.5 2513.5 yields 20.89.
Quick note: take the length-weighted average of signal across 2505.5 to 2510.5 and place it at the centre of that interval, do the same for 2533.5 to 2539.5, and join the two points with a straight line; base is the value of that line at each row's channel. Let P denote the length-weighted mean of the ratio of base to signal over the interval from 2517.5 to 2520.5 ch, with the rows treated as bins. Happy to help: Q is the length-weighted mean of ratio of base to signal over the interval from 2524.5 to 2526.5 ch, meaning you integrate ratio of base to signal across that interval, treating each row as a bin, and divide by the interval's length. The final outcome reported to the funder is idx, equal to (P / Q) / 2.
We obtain 0.509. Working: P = 0.97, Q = 0.949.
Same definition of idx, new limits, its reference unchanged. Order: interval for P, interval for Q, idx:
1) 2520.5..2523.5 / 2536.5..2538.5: 0.478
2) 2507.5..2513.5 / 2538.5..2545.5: 0.491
